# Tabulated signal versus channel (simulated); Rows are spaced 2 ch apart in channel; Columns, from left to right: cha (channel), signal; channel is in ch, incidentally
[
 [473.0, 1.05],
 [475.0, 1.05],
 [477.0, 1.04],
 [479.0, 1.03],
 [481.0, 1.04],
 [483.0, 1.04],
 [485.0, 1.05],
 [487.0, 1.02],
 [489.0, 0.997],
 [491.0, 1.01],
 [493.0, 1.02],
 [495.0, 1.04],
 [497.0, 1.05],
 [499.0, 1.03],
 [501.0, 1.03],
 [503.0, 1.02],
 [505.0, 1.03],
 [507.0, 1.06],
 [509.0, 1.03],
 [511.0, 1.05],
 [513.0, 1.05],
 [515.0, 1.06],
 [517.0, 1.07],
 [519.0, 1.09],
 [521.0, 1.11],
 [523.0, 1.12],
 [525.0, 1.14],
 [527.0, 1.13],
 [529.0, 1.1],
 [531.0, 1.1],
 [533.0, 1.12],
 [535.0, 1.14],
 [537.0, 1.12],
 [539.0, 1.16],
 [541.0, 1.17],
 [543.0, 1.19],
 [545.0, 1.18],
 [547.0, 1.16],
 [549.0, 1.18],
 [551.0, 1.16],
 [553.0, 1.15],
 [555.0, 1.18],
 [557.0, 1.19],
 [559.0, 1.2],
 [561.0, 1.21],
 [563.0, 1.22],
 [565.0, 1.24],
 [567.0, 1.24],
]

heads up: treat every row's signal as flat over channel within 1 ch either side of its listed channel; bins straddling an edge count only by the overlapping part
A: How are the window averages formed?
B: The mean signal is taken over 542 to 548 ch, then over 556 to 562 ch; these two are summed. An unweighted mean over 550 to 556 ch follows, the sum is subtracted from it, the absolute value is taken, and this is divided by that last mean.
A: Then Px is 1.04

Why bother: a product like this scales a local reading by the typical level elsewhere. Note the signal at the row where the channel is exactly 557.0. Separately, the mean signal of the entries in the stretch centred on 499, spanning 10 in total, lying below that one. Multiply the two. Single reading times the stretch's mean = 1.23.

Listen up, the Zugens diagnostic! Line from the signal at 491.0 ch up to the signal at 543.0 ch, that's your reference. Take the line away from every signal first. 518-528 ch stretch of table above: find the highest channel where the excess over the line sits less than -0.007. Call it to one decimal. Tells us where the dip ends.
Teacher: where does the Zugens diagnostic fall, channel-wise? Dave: 519.0 ch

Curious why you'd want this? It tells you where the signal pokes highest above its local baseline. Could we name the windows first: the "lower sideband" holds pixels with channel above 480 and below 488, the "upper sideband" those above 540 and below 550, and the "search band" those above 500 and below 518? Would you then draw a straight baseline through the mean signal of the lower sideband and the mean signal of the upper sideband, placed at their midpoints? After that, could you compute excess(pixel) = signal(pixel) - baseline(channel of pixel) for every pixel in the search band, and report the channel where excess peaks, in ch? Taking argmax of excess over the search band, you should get 507.0 ch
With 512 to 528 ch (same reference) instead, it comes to 525.0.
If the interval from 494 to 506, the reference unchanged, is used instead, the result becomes 497.0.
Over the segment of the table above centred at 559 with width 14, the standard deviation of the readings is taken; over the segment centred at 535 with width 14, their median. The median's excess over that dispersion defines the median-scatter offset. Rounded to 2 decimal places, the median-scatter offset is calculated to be 1.09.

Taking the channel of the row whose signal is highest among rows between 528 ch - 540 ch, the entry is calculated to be 539.0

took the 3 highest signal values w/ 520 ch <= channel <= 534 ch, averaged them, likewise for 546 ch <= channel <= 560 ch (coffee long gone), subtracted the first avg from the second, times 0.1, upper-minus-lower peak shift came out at 0.0060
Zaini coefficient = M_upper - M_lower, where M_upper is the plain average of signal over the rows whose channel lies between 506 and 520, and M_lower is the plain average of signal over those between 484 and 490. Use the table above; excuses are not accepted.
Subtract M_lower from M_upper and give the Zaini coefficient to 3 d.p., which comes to 0.036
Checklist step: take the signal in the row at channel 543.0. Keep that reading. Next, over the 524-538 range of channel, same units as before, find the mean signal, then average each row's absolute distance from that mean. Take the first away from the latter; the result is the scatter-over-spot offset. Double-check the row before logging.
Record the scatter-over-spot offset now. -1.18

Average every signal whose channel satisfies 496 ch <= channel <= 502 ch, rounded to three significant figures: 1.04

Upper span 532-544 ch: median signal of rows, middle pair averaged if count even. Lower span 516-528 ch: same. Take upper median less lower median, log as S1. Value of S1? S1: 0.035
